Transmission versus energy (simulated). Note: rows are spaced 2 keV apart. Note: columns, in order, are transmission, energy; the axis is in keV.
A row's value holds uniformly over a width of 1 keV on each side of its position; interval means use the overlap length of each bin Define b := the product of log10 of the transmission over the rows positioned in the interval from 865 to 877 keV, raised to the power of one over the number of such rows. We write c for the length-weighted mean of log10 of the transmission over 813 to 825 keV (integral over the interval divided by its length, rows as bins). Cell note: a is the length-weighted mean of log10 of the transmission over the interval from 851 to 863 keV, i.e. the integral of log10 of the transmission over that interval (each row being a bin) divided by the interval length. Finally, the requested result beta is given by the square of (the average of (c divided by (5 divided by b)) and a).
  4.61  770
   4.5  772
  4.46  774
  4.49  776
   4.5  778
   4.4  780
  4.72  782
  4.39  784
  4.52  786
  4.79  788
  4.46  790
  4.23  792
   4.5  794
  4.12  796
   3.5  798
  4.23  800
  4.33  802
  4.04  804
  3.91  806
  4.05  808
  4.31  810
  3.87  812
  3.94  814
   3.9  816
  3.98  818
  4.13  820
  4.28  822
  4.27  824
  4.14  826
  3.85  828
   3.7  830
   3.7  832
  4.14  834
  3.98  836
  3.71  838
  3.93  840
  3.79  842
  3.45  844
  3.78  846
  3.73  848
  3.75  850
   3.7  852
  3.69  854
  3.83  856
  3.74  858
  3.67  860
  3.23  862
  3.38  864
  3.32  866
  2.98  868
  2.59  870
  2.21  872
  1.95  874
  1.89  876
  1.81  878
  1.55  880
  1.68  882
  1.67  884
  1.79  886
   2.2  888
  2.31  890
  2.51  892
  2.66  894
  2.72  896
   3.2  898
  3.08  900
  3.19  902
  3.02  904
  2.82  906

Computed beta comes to 0.092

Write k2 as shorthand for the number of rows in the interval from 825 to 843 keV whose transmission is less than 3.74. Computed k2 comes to 3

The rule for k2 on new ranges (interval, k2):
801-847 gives 4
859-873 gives 7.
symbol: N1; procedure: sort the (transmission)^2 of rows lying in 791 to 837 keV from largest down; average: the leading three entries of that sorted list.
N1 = 19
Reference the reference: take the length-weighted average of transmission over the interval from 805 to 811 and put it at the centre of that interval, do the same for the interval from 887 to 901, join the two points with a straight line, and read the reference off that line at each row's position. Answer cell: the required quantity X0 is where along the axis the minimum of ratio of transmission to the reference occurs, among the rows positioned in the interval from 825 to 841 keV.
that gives 830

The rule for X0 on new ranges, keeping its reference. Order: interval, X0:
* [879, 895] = 880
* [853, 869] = 868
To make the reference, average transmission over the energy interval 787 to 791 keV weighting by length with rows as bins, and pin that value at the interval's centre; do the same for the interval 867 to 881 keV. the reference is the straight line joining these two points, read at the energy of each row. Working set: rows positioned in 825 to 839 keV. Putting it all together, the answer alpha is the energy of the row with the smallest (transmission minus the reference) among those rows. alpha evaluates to 830 keV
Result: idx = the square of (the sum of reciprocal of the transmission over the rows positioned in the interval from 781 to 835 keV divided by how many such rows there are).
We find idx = 0.059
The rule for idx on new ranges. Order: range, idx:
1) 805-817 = 0.063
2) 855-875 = 0.115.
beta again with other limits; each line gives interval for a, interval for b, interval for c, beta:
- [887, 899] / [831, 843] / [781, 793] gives 0.060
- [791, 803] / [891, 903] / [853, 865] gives 0.111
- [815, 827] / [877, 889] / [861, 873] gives 0.101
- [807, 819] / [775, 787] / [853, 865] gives 0.114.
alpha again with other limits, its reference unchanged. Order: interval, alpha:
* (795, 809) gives 798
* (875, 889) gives 880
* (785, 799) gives 798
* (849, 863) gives 862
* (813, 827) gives 814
